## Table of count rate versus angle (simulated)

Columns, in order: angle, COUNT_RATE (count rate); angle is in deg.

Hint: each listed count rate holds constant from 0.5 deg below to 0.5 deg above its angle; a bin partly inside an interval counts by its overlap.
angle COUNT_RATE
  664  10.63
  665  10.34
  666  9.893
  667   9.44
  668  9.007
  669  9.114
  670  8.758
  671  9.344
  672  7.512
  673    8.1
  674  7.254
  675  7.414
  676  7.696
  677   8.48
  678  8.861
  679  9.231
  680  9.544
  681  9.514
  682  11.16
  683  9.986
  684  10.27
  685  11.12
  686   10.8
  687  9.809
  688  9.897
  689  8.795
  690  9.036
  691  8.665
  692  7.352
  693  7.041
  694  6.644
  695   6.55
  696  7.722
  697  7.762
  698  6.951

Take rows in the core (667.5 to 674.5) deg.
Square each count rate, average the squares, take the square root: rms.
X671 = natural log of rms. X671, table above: 2.14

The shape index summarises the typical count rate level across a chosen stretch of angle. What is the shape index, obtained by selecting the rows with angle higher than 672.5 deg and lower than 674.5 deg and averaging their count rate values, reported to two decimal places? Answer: 7.68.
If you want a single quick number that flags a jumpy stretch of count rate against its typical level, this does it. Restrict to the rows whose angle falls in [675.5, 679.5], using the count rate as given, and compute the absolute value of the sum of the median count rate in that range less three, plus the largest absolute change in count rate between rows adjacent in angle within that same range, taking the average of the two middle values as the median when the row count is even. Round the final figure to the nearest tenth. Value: 6.5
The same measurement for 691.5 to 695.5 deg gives 4.2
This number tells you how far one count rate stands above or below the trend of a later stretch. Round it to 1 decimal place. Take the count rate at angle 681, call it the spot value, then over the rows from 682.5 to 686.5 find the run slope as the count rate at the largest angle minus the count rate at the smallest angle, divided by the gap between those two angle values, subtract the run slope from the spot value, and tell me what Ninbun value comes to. 9.2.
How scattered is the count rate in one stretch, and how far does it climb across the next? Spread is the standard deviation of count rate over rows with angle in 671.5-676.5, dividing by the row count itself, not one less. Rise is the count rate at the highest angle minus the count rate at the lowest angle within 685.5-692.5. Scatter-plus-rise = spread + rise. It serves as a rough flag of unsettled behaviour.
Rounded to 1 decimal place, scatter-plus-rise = -3.2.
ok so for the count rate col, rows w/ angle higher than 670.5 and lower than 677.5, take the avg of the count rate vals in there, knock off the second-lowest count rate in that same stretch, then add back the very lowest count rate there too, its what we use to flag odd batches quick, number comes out 7.8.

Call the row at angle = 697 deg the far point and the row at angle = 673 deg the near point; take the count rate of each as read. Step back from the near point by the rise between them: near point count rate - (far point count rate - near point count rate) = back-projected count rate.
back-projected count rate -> 8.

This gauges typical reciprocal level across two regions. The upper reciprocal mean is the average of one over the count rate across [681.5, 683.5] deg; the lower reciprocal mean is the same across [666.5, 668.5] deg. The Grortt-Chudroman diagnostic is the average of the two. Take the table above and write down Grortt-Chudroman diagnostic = 0.102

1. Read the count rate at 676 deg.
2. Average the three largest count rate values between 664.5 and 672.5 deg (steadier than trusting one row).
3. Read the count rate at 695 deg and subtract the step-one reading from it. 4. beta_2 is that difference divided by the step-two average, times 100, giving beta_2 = -12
